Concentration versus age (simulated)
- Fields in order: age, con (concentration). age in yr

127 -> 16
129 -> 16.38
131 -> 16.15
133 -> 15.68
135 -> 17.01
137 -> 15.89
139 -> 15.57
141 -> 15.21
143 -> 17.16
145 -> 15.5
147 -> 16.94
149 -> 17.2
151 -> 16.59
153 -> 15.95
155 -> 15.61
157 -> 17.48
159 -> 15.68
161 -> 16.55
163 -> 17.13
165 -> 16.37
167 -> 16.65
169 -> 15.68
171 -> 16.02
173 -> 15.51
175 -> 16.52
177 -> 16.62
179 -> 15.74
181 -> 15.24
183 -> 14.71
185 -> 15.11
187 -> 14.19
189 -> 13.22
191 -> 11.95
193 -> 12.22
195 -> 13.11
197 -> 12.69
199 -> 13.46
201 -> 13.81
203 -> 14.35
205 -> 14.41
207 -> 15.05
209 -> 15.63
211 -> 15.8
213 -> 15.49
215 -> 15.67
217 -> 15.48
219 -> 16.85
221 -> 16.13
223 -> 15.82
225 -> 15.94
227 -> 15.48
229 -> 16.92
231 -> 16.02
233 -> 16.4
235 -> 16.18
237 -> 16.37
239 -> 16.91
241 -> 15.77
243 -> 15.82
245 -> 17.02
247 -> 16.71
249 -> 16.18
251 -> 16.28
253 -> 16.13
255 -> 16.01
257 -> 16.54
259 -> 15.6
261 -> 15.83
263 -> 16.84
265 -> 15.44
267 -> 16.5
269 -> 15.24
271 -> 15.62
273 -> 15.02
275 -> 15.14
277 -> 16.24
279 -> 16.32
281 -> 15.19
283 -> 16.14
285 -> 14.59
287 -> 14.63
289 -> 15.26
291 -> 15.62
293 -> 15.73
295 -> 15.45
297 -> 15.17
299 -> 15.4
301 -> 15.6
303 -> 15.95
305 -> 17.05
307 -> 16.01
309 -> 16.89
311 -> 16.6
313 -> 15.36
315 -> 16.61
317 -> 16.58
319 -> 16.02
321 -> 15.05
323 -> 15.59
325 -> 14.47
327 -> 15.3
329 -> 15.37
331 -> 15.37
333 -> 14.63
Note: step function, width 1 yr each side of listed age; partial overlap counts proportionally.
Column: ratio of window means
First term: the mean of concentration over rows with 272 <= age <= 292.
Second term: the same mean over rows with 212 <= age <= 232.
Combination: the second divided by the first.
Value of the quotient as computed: 1.04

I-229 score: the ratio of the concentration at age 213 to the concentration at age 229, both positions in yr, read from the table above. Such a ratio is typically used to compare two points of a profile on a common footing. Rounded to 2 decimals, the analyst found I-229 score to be 0.92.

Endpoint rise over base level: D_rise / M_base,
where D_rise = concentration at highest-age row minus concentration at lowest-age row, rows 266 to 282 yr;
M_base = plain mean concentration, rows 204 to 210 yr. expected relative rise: -0.087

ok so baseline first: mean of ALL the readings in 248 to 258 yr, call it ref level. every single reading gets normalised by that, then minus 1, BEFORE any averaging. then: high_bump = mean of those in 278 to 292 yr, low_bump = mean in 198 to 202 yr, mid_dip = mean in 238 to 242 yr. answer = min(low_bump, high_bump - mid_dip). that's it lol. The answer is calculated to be -0.16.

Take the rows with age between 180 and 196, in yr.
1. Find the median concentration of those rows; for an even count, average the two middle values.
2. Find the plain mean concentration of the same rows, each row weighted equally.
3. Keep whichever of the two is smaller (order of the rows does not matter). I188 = 13.7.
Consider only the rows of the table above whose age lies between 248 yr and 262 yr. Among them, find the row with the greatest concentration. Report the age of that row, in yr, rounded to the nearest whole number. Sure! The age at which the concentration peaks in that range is 257 yr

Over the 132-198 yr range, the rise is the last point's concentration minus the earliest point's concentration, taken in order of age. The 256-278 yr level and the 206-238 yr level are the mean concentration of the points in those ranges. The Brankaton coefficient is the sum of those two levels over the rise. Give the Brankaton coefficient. -11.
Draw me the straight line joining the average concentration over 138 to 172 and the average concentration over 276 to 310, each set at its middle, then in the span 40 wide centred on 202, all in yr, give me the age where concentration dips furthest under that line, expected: 191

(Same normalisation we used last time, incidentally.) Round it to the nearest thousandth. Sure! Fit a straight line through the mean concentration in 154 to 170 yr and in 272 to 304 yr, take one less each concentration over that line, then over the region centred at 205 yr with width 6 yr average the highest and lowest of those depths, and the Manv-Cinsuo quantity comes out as 0.086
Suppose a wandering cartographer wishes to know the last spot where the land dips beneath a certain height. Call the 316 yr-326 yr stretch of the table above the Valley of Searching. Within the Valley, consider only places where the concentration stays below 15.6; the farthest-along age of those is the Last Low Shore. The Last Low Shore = 325 yr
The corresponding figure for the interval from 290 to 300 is 299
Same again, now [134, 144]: 141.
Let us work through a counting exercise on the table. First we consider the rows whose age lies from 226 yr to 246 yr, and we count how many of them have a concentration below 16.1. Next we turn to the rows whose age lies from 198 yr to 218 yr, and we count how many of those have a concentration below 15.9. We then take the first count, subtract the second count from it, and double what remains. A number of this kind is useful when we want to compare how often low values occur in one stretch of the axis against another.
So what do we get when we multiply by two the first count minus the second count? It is -12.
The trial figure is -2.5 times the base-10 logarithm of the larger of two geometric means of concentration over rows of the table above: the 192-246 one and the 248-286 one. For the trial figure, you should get -3.00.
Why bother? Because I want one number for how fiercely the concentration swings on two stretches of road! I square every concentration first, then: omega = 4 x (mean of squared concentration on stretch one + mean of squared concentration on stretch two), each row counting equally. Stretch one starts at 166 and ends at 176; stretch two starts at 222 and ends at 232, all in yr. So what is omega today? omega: 2064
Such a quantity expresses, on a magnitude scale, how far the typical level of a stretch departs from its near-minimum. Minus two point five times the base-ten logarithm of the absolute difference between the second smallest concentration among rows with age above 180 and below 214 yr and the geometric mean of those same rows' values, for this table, -0.7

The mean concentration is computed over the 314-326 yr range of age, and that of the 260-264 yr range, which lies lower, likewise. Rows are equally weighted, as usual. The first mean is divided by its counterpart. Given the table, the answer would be 0.96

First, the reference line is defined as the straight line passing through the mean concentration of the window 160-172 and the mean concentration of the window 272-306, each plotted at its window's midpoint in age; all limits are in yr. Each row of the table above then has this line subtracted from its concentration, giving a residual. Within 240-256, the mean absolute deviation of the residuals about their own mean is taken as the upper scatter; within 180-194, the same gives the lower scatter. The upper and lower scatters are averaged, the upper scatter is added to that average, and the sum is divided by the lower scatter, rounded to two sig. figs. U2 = 0.93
